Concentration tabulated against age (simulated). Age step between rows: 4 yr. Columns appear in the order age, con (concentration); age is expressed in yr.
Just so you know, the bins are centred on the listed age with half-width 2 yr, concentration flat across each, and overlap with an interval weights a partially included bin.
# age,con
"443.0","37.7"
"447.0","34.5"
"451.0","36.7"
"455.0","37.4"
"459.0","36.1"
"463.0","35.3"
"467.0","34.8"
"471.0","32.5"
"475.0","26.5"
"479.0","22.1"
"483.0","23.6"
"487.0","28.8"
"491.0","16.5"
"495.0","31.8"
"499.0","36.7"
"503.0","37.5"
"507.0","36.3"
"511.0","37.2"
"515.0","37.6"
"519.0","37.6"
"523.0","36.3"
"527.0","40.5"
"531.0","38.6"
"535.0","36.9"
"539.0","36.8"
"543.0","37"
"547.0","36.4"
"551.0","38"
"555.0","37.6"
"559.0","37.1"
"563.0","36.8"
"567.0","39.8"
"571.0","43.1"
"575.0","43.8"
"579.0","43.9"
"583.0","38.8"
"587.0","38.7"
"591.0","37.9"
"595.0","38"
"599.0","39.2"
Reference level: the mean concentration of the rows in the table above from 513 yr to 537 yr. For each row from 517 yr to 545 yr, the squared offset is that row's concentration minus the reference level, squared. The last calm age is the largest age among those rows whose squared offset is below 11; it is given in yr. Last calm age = 543.0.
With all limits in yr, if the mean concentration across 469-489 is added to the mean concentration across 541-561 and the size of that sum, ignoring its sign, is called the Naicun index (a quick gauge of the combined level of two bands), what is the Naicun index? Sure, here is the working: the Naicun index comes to 64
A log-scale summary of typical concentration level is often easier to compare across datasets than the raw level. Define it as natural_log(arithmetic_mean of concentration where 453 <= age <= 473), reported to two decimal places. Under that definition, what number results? 3.56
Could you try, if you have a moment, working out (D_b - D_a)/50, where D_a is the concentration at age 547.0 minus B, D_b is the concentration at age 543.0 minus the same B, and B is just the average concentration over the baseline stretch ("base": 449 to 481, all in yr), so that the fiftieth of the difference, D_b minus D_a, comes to 0.01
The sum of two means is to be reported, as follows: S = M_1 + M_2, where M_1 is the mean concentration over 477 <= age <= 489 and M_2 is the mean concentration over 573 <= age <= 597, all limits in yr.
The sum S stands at 65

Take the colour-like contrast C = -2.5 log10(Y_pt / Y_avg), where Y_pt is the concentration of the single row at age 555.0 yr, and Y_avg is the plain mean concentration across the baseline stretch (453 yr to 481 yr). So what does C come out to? -0.2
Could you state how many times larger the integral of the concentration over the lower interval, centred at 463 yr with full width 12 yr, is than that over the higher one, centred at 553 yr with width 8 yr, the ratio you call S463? 1.4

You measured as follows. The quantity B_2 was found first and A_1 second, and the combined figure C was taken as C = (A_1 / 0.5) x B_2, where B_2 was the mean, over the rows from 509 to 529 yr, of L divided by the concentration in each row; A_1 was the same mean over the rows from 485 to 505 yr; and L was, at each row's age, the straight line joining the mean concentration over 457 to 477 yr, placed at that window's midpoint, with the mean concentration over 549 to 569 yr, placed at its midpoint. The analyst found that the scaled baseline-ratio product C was 2.4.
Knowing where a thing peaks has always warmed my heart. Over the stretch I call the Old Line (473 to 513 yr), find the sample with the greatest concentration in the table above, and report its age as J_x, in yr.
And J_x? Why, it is 503.0 yr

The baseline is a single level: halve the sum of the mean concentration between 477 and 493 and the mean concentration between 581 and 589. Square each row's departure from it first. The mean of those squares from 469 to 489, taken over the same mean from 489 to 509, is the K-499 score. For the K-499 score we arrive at 0.48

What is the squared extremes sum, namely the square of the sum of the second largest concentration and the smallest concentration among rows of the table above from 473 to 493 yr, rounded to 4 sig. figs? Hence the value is 1849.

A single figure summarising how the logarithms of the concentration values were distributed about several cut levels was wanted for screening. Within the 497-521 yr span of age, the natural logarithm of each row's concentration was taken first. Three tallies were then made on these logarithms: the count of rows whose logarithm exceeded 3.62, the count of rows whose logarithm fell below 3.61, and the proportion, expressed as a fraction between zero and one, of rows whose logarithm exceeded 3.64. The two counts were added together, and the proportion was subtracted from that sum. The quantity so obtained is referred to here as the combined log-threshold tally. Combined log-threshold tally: 5.0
